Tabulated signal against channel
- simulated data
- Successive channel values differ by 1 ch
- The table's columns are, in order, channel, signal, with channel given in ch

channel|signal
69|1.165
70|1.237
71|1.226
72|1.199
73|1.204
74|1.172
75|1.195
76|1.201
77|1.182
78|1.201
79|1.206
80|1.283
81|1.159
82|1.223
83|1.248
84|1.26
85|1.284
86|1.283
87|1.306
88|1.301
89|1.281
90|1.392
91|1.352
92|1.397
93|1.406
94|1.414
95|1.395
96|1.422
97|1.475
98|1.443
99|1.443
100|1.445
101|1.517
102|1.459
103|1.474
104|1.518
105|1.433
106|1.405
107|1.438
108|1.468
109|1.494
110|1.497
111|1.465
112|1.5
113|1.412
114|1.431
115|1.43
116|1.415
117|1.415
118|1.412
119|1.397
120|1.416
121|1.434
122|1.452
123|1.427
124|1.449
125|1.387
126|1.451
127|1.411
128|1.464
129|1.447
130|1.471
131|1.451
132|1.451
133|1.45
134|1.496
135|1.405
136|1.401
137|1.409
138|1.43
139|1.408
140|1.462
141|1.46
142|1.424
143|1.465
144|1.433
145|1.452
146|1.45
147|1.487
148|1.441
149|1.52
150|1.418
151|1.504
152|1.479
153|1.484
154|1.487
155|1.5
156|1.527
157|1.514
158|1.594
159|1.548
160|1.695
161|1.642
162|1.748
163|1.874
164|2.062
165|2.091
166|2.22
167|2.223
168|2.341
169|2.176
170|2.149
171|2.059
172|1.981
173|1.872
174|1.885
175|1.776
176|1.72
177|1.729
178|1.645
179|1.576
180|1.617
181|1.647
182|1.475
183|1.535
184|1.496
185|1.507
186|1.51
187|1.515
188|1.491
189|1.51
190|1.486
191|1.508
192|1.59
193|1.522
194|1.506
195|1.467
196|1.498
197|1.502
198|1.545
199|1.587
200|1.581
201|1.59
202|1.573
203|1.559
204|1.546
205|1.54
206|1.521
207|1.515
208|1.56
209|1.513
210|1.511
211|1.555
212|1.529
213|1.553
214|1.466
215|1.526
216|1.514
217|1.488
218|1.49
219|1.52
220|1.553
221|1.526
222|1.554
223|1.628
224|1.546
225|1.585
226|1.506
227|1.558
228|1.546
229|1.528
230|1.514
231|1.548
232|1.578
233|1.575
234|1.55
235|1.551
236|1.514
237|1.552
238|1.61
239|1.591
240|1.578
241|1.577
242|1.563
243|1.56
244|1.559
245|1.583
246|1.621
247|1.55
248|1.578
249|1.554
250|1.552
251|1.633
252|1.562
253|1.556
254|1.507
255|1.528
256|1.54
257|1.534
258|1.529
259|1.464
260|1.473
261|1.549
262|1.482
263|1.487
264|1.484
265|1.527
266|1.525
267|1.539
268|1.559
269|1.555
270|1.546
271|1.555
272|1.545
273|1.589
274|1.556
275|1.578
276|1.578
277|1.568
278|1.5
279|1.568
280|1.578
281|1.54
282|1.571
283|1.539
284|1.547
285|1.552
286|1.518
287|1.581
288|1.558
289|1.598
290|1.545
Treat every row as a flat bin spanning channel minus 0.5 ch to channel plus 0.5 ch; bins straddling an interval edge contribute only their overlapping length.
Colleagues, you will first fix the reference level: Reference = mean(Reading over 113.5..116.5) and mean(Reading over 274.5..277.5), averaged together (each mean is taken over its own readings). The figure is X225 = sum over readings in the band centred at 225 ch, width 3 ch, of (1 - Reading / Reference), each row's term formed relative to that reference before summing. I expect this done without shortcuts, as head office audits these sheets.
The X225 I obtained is -0.1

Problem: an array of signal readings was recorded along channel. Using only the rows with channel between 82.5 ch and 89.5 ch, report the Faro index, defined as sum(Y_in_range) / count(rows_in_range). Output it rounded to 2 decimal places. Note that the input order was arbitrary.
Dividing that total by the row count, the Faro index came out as 1.28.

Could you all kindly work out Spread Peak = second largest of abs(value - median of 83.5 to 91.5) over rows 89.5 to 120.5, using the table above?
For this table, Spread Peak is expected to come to 0.22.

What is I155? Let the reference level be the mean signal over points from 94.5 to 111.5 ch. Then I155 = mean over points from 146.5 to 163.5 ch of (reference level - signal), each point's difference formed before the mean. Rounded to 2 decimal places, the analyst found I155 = -0.10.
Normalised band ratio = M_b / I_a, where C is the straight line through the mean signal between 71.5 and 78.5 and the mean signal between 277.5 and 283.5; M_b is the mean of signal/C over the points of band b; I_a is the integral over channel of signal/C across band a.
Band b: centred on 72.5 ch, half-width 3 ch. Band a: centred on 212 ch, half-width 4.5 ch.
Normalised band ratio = 0.11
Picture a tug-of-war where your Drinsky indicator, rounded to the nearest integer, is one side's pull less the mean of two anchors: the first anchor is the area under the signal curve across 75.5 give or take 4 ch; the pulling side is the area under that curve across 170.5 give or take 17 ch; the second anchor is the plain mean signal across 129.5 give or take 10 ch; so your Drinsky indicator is 54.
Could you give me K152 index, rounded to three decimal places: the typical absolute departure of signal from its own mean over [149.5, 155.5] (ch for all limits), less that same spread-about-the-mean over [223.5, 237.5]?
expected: 0.002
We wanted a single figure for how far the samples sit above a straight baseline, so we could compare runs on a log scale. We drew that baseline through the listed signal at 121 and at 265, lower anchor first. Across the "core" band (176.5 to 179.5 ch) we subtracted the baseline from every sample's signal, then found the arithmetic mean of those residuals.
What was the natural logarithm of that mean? -1.7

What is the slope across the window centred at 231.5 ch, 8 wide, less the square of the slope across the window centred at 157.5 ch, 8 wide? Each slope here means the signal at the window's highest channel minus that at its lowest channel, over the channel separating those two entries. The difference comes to 0.000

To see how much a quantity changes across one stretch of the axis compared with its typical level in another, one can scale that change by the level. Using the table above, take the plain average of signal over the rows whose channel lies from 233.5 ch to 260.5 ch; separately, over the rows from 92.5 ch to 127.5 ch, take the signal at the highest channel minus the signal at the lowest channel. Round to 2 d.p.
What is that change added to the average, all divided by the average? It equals 1.00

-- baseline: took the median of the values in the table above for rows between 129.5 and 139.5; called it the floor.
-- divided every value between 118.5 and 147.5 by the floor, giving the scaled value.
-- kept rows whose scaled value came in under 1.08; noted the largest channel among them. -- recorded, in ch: 147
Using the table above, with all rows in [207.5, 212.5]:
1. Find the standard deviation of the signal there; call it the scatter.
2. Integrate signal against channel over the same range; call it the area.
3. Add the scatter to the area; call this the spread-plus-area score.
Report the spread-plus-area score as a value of 7.7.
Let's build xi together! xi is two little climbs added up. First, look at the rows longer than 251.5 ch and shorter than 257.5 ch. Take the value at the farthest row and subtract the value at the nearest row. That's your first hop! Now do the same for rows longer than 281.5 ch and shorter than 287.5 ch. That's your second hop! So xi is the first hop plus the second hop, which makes -0.02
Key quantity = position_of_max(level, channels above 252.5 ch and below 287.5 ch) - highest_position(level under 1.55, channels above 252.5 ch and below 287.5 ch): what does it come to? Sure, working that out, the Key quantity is -13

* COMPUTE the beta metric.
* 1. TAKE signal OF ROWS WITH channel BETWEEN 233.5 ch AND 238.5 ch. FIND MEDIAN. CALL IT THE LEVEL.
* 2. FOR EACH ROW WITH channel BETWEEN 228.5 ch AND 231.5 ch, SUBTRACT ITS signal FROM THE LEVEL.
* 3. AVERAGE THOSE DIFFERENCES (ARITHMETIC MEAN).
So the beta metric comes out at 0.021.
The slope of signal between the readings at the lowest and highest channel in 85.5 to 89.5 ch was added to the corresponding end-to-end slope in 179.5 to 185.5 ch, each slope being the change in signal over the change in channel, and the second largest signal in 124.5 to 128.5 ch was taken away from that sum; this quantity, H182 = -1.47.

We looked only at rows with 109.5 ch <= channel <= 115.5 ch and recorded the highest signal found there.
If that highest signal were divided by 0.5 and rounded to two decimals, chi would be 3.00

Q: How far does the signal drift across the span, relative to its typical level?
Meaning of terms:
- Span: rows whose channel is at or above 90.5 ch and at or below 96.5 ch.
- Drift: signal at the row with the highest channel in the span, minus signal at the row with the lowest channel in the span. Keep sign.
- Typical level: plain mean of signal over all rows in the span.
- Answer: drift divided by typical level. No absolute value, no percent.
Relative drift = 0.05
